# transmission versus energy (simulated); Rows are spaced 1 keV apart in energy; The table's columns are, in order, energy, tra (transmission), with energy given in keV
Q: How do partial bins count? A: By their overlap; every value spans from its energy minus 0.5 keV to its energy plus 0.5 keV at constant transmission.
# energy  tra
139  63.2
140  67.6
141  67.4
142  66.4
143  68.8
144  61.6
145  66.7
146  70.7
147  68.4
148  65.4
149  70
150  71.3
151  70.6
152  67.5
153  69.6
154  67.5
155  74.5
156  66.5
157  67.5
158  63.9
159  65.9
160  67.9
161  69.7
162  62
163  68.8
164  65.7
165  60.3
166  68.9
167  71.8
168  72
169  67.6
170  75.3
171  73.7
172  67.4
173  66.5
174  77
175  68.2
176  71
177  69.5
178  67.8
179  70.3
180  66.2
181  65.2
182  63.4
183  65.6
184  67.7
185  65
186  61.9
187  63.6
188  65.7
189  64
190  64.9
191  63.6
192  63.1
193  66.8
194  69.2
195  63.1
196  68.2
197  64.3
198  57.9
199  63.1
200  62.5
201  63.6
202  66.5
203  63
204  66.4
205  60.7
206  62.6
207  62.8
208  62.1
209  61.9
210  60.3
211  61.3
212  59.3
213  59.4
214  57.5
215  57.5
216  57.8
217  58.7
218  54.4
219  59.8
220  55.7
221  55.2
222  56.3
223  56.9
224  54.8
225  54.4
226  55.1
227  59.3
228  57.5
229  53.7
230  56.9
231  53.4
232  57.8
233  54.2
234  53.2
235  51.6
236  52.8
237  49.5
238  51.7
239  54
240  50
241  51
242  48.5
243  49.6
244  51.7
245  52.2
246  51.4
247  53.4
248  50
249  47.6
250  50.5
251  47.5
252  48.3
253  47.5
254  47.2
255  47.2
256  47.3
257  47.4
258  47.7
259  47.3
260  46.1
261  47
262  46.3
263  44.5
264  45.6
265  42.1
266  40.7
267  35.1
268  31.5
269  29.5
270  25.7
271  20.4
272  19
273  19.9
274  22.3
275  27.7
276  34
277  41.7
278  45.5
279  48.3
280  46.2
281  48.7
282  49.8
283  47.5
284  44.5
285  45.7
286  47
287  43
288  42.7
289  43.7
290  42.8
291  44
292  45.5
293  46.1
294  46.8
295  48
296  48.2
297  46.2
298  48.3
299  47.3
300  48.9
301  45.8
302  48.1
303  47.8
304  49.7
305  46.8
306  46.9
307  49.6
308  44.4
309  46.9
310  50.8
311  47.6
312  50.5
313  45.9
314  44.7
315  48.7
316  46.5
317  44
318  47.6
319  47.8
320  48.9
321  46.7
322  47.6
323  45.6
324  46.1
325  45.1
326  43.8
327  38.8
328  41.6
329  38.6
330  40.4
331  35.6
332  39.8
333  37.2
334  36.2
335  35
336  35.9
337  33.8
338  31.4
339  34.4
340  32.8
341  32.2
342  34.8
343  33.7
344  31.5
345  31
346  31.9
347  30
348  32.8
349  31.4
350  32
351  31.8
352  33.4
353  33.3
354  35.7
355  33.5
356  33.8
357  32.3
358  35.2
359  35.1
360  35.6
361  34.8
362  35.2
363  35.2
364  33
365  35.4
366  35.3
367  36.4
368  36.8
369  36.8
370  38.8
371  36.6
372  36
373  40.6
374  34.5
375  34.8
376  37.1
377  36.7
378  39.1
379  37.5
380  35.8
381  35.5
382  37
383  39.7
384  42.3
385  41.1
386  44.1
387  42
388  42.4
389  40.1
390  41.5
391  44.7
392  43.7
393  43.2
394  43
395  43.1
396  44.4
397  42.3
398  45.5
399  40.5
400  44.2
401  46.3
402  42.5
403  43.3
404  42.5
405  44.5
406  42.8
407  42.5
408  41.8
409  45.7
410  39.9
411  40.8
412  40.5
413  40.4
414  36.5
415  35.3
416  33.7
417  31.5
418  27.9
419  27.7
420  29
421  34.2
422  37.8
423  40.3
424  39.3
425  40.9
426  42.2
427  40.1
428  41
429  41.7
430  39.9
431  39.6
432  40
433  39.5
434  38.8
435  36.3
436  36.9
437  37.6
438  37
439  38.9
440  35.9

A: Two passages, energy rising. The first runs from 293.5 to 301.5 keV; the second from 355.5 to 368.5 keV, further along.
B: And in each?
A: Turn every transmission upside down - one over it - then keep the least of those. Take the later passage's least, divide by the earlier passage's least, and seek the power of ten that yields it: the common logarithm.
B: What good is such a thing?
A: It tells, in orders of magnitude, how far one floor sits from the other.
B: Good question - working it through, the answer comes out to 0.123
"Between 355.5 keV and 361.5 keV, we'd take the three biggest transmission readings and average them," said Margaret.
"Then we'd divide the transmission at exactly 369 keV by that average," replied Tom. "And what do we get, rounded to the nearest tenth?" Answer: 1.0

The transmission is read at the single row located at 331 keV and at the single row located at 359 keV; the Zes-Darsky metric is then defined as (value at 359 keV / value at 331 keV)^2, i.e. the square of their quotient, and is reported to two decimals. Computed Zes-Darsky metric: 0.97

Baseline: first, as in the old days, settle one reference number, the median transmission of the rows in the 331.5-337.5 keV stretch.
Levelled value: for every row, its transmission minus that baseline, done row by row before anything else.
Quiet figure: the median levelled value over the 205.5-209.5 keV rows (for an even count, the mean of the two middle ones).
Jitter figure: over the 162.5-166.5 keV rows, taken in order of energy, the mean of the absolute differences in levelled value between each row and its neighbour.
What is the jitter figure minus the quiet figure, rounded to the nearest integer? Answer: -21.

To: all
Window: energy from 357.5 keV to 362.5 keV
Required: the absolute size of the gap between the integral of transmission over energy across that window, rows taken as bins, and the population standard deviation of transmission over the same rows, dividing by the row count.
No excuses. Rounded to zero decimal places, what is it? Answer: 176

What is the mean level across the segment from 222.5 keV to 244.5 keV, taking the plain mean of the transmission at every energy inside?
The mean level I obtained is 54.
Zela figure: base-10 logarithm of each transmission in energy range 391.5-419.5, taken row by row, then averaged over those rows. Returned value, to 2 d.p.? 1.60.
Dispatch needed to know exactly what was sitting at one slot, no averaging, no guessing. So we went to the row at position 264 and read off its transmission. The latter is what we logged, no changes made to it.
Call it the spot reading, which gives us 45.6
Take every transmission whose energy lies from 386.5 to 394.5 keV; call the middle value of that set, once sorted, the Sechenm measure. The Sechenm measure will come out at 43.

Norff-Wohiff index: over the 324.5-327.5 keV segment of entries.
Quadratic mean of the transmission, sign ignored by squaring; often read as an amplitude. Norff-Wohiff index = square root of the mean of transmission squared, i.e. 43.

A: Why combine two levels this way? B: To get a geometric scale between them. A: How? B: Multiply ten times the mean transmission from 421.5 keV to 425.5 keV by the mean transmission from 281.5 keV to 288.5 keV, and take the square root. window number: 135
